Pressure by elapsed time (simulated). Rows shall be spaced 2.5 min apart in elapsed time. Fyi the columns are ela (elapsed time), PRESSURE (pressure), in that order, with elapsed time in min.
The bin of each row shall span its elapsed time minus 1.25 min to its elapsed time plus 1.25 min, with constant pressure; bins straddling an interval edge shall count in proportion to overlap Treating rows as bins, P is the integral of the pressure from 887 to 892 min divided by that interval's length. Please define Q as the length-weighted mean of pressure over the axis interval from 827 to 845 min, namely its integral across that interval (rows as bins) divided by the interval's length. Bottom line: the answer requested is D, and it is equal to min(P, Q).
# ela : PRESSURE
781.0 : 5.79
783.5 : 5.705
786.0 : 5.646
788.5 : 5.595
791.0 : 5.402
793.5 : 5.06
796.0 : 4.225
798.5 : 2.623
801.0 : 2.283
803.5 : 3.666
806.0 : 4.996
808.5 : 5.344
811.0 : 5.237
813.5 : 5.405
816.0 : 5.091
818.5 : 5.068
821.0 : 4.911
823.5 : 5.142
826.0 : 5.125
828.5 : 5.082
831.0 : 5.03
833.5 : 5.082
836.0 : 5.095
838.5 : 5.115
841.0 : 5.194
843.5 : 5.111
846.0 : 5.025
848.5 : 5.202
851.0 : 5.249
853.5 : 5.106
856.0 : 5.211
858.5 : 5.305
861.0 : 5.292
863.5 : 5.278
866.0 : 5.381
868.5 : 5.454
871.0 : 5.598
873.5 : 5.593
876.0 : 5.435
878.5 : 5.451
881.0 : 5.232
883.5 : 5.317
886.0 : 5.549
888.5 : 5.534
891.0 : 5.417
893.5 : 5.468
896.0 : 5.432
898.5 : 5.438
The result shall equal 5.10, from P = 5.48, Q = 5.1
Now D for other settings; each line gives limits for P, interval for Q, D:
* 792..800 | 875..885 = 3.96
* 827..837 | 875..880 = 5.07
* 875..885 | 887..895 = 5.36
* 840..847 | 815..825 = 5.05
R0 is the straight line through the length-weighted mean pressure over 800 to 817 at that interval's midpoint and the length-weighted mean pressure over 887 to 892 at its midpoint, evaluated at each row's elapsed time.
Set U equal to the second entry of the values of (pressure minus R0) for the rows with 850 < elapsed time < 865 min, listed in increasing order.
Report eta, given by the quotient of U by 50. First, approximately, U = 0.08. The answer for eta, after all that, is 0.002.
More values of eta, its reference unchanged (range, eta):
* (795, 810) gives -0.037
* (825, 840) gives 0.004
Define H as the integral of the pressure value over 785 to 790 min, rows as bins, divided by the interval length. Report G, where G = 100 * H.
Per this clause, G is 561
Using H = 5.61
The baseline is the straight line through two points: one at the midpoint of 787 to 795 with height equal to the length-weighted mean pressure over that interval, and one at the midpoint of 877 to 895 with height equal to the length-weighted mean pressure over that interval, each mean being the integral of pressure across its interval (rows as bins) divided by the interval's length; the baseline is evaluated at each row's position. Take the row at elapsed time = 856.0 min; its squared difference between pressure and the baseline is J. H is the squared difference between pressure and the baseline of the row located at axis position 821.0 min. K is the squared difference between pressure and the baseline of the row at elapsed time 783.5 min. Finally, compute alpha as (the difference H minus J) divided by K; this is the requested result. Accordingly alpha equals 1.11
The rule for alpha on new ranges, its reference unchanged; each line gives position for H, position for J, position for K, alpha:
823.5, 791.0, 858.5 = 5.05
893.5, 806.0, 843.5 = -1.63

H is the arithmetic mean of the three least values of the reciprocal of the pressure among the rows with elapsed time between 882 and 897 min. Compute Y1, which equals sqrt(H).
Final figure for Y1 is 0.426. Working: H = 0.181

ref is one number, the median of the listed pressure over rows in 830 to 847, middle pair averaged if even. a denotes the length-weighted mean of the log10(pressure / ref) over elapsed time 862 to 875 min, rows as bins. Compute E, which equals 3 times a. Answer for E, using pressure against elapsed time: 0.089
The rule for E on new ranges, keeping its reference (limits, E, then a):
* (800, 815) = -0.203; -0.068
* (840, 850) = 0.010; 0.003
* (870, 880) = 0.102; 0.034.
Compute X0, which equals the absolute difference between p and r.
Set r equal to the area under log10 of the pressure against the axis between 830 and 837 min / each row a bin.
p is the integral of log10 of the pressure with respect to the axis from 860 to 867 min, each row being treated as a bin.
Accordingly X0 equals 0.1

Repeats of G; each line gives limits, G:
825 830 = 510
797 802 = 255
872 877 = 552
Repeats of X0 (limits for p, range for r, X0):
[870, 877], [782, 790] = 0.8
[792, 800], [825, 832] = 0.3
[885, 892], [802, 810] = 0.1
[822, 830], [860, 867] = 0.6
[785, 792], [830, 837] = 0.3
